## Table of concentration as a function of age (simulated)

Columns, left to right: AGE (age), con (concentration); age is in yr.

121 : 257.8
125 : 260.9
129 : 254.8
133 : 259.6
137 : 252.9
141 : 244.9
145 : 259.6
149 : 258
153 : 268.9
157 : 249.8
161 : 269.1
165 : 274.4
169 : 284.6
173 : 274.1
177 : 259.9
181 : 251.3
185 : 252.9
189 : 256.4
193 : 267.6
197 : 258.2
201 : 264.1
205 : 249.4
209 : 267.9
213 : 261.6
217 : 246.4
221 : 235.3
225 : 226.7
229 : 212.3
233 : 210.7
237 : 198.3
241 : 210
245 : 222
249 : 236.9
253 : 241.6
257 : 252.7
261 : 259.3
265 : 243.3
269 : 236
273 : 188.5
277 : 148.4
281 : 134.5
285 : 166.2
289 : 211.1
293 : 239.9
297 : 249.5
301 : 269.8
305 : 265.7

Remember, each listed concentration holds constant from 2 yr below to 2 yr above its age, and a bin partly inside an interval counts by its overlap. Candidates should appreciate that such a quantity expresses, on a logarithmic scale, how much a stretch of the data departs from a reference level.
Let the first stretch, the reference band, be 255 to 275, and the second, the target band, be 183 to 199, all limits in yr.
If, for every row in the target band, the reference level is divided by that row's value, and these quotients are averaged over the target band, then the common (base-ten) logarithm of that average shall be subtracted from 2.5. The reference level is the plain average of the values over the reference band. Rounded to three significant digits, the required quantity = 2.54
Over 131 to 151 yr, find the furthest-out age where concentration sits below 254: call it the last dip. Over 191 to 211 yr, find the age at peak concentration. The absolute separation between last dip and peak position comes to 68 yr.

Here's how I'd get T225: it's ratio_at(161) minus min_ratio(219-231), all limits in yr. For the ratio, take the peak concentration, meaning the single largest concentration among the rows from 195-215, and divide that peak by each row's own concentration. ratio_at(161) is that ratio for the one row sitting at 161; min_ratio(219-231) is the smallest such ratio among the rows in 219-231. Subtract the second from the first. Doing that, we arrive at -0.14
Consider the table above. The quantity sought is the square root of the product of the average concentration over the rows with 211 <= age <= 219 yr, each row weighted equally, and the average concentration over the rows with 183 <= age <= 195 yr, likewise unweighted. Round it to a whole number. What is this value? 256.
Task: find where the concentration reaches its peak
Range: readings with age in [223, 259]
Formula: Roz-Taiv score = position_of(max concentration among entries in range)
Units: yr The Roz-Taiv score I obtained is 257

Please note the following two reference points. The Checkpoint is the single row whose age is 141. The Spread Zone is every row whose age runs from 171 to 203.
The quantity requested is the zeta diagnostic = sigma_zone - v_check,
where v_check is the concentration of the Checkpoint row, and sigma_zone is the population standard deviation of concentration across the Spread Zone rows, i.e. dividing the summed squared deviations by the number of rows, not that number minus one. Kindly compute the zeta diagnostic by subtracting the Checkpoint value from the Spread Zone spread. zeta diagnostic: -238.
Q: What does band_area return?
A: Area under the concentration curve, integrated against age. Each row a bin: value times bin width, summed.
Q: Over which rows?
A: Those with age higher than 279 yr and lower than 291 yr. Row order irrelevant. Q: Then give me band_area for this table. 2047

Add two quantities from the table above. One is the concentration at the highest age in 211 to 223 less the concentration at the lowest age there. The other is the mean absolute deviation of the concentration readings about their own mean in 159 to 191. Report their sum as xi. -16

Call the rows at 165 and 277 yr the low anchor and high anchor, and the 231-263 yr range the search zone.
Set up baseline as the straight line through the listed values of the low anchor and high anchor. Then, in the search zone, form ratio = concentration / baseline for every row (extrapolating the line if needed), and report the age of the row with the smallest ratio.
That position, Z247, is 237 yr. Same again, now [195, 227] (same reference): 197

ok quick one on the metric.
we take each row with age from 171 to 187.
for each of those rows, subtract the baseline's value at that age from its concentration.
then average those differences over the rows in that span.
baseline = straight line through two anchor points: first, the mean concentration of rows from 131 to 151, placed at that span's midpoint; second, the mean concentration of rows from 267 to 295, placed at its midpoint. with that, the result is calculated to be 22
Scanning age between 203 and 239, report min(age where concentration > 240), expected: 205 yr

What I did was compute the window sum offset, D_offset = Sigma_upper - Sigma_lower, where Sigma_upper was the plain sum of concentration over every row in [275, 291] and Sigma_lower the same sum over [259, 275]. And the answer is -267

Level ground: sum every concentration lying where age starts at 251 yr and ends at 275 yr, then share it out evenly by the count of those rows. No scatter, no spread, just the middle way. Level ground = 237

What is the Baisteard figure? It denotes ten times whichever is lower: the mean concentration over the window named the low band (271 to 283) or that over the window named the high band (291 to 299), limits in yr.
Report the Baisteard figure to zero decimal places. 1571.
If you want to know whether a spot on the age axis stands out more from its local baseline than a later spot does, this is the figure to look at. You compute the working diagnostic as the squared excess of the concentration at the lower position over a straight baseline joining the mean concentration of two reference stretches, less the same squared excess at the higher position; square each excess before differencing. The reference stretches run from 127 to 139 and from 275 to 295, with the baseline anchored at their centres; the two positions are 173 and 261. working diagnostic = -3068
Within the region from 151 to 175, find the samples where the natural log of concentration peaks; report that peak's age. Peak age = 169 yr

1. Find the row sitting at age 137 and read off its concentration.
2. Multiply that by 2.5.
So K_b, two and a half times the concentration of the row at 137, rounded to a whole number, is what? 632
